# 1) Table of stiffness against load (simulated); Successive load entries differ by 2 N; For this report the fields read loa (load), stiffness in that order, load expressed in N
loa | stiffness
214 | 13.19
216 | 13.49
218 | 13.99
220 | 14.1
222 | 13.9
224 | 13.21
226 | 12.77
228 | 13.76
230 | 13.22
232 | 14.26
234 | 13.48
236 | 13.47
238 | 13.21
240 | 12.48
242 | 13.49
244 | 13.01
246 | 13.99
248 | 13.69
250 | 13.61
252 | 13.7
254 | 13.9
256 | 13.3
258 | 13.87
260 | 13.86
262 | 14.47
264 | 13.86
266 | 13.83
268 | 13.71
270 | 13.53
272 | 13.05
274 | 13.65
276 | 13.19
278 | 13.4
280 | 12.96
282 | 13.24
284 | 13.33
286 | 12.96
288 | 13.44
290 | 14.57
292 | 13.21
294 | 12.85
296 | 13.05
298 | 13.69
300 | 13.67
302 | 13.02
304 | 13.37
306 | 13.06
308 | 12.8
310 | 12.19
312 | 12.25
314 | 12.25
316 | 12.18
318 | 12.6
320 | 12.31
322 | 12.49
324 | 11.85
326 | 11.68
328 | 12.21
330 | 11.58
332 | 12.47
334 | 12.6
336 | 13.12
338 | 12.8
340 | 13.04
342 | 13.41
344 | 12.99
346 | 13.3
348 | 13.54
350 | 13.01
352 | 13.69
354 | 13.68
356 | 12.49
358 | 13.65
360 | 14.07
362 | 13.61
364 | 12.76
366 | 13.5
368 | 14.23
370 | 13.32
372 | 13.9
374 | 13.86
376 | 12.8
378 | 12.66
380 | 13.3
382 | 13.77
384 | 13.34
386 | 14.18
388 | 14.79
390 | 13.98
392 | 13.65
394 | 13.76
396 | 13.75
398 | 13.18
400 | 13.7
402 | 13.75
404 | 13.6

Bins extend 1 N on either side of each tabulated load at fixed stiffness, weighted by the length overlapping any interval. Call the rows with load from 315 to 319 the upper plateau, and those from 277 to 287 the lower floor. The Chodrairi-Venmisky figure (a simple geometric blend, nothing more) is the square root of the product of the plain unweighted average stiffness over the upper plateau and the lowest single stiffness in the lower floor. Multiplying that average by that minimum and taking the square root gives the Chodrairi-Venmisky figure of 12.7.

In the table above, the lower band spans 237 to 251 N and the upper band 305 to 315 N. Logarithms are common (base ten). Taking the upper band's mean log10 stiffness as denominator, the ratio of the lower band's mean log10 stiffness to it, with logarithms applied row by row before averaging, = 1.03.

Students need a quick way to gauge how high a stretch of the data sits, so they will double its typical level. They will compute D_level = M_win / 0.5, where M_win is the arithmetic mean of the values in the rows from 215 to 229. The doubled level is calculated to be 27.2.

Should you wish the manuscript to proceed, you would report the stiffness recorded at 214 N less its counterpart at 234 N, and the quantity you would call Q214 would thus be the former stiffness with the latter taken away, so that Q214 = -0.29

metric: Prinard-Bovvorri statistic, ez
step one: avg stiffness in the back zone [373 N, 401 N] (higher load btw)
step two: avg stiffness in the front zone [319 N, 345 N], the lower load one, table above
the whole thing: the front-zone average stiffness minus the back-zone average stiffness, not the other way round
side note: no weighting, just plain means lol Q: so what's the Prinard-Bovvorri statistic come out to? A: -1.1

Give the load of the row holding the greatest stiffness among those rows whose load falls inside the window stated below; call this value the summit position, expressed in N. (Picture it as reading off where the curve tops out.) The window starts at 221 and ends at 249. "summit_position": 232 N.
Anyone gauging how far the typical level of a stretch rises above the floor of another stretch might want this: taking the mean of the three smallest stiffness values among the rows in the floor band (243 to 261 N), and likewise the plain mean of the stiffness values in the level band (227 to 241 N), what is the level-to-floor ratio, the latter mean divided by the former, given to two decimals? 1.01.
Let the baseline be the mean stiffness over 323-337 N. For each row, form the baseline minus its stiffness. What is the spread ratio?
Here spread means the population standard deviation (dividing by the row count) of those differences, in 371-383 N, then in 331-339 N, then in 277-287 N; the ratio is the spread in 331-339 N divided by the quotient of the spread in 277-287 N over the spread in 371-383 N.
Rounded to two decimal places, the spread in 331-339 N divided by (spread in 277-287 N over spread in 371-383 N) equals 0.67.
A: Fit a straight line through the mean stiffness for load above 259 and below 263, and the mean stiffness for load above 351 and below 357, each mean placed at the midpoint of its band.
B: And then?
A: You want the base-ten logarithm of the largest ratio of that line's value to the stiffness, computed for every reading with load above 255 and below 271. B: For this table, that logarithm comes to 0.0288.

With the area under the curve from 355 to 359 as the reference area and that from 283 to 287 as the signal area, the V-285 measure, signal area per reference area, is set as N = 1.01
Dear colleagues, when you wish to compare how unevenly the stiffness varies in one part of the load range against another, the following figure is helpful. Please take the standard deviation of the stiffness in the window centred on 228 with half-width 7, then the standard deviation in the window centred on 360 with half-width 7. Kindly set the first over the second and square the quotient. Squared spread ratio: 0.80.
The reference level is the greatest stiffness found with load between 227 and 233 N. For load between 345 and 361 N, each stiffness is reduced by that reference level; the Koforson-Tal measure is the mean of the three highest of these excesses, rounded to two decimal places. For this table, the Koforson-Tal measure -0.45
